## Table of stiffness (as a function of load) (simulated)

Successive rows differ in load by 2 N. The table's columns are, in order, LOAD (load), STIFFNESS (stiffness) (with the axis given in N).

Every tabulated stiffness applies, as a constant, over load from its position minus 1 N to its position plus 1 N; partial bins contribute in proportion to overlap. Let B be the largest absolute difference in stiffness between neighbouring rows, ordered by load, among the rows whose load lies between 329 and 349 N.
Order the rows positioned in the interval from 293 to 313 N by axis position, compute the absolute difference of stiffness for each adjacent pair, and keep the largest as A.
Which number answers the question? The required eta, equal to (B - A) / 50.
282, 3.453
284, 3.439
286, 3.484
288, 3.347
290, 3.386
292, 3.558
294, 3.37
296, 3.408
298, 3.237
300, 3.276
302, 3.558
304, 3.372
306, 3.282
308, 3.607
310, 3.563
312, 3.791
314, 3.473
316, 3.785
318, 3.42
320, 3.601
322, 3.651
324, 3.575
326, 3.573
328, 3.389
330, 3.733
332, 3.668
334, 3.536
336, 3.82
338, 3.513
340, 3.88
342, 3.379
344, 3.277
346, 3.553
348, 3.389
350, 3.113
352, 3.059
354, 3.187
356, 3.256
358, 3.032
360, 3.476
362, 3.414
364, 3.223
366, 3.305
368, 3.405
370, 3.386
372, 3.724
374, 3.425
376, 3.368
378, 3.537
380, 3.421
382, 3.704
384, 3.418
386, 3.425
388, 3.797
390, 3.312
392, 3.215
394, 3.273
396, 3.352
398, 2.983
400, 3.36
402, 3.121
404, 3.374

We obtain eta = 0.004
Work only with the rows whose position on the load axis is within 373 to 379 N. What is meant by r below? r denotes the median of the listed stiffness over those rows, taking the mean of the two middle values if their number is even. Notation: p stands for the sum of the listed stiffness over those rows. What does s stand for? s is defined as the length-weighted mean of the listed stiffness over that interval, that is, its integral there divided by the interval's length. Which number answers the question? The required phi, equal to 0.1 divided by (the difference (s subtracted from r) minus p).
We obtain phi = -0.0097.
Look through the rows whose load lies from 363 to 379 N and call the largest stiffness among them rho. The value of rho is 3.724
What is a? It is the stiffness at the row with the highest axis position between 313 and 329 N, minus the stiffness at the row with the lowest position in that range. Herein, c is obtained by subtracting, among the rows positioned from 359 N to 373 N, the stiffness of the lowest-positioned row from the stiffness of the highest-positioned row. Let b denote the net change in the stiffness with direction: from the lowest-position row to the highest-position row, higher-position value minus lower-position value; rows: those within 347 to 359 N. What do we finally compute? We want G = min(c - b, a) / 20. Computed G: -0.004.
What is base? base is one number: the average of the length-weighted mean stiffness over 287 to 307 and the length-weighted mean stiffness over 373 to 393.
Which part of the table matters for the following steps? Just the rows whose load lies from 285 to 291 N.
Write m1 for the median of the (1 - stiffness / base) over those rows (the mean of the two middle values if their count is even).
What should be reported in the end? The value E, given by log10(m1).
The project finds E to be -2.0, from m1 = 0.0102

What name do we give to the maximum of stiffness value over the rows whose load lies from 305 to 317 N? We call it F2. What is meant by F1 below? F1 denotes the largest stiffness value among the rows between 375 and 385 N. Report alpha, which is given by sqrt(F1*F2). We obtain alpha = 3.75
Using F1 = 3.704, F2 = 3.791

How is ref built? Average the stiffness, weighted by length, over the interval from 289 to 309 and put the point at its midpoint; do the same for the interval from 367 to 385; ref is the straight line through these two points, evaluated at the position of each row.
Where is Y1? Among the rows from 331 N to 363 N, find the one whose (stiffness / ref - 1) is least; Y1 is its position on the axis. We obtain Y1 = 358 N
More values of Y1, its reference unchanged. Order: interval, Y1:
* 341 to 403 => 398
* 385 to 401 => 398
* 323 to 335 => 328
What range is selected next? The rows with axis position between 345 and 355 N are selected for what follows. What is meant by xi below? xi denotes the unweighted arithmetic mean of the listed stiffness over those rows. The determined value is 3.26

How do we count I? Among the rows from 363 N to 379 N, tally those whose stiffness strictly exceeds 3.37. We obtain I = 5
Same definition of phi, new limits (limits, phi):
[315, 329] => -0.0040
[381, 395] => -0.0041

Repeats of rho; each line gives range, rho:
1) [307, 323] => 3.791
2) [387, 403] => 3.797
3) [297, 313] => 3.791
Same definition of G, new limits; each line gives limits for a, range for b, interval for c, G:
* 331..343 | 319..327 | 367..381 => -0.014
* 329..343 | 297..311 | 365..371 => -0.018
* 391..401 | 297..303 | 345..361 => -0.020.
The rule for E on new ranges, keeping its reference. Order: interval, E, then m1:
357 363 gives -2.7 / 0.0020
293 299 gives -1.8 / 0.0149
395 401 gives -1.7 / 0.0201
